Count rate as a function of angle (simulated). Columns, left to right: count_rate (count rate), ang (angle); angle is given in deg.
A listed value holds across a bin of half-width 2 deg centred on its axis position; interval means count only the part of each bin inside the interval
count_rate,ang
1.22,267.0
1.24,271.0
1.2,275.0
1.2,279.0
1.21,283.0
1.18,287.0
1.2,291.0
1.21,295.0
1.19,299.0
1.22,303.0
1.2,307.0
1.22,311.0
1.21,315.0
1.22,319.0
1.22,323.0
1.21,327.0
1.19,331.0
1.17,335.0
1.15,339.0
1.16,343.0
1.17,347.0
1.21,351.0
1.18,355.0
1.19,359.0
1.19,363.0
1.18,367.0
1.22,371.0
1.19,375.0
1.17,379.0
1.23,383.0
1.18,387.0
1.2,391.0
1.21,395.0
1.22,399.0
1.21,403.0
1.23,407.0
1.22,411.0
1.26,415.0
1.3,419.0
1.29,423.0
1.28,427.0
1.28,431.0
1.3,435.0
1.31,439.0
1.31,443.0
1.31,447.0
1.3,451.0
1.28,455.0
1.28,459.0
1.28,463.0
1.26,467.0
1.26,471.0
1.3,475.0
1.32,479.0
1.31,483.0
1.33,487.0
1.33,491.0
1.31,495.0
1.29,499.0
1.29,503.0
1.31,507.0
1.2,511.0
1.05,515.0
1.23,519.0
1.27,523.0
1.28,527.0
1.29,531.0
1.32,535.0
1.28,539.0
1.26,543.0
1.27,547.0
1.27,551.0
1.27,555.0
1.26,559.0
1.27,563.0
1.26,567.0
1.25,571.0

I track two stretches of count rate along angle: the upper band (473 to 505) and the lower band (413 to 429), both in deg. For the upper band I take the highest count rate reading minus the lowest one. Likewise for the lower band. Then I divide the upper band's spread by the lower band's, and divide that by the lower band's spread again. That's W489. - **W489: 25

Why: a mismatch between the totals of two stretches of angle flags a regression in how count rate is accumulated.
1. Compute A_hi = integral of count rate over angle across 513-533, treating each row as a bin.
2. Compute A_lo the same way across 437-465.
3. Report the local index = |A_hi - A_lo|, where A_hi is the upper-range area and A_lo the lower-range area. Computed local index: 12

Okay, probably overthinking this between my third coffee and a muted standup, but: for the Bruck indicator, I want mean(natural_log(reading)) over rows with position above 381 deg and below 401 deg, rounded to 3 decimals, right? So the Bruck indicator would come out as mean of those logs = 0.189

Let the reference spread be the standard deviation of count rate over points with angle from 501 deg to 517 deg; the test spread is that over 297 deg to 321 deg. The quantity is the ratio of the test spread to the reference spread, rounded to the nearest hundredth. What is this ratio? 0.11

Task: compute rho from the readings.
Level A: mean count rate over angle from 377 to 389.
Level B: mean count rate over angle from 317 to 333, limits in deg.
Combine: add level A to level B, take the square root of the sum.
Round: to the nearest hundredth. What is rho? 1.55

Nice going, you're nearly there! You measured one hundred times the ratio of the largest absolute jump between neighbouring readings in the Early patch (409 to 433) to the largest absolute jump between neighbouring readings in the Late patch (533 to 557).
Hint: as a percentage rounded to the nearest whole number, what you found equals 100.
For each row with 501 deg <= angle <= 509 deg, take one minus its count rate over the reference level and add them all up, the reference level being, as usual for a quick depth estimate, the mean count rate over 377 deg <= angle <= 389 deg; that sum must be -0.18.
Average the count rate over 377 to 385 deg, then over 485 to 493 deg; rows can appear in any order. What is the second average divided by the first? 1.11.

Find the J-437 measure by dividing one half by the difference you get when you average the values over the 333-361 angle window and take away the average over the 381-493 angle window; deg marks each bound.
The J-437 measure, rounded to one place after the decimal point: -5.2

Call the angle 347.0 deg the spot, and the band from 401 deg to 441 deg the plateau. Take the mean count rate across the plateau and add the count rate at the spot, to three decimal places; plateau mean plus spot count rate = 2.438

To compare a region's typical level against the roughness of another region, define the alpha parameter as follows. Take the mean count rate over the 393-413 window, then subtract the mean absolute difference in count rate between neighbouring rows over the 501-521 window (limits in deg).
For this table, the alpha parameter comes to 1.10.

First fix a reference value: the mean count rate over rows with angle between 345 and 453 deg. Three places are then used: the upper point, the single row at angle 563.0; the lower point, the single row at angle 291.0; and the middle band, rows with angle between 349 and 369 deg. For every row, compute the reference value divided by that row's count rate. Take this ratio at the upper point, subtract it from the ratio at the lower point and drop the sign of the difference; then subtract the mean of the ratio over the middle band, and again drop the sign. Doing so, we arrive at 0.98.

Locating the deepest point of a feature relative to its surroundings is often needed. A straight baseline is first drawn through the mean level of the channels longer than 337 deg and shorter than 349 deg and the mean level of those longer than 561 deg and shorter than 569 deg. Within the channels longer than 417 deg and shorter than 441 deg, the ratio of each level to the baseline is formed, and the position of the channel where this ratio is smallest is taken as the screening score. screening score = 431.0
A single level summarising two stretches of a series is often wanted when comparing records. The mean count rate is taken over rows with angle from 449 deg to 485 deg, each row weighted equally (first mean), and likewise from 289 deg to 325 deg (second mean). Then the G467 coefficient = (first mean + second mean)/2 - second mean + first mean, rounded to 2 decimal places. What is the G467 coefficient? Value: 1.33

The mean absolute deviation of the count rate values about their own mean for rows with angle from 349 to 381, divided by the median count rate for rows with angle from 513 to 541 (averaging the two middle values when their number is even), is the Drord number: 0.0093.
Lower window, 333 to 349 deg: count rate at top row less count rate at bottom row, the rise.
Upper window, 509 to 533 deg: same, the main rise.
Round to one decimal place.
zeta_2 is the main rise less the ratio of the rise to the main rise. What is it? 0.1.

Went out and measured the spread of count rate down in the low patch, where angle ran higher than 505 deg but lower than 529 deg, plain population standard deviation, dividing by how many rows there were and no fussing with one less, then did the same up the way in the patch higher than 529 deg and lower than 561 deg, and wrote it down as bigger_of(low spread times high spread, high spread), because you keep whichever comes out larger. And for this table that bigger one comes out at 0.019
